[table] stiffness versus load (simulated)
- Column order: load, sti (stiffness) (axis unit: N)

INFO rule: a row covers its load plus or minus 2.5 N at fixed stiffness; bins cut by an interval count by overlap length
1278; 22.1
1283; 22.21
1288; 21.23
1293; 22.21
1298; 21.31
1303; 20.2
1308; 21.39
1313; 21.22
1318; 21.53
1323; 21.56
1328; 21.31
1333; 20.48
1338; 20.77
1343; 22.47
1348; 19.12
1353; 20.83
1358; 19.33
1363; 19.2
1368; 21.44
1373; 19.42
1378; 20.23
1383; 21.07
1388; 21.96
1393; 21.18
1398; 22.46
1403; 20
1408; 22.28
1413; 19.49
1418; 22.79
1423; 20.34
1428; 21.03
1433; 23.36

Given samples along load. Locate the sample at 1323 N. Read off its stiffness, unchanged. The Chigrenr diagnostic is 21.56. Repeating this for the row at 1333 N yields 20.48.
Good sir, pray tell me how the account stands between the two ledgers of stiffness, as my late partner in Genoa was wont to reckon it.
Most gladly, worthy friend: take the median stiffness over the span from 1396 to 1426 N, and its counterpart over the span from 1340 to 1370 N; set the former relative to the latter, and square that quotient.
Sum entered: 1.13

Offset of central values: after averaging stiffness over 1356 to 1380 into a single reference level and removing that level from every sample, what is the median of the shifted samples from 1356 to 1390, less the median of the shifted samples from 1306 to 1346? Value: -1.12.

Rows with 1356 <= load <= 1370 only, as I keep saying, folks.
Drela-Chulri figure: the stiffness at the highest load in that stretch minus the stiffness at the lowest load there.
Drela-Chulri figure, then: 2.1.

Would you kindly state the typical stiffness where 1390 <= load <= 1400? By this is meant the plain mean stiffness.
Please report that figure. 21.8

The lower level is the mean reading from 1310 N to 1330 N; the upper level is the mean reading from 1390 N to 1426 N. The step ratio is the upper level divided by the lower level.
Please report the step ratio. 0.99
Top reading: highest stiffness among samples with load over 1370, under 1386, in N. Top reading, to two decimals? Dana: 21.07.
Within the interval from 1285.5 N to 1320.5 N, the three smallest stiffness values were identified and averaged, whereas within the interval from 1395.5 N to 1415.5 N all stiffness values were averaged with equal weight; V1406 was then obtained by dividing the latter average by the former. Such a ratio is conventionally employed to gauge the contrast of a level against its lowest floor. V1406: 1.01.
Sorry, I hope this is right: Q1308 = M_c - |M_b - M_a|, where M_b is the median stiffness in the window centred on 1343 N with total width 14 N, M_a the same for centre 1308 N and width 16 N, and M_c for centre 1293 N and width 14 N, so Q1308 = 20.9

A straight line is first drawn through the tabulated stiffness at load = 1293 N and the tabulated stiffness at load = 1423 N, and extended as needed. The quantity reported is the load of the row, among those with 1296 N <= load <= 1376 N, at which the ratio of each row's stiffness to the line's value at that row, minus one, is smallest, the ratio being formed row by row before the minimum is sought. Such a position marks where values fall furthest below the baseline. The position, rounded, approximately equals 1348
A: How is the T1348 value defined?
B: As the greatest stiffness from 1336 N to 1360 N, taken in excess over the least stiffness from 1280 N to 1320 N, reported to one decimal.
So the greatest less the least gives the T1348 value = 2.3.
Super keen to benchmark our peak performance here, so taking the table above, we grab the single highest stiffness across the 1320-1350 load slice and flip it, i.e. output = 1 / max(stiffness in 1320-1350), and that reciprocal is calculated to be 0.0445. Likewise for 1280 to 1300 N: 0.0450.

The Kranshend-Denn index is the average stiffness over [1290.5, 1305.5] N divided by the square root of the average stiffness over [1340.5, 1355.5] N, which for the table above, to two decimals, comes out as 4.66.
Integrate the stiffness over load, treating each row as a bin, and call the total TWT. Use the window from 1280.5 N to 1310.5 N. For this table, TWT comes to 643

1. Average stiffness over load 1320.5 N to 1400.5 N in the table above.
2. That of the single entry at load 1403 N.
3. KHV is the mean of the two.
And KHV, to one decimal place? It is 20.4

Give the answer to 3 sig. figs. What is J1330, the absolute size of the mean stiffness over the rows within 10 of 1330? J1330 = 21.0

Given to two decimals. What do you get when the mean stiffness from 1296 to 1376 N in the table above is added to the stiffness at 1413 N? 40.21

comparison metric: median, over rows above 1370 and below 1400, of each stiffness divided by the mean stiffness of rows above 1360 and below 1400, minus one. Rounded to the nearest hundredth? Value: 0.01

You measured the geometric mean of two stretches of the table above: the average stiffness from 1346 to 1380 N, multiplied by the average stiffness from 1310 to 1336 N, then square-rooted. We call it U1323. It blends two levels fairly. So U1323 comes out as 20.6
